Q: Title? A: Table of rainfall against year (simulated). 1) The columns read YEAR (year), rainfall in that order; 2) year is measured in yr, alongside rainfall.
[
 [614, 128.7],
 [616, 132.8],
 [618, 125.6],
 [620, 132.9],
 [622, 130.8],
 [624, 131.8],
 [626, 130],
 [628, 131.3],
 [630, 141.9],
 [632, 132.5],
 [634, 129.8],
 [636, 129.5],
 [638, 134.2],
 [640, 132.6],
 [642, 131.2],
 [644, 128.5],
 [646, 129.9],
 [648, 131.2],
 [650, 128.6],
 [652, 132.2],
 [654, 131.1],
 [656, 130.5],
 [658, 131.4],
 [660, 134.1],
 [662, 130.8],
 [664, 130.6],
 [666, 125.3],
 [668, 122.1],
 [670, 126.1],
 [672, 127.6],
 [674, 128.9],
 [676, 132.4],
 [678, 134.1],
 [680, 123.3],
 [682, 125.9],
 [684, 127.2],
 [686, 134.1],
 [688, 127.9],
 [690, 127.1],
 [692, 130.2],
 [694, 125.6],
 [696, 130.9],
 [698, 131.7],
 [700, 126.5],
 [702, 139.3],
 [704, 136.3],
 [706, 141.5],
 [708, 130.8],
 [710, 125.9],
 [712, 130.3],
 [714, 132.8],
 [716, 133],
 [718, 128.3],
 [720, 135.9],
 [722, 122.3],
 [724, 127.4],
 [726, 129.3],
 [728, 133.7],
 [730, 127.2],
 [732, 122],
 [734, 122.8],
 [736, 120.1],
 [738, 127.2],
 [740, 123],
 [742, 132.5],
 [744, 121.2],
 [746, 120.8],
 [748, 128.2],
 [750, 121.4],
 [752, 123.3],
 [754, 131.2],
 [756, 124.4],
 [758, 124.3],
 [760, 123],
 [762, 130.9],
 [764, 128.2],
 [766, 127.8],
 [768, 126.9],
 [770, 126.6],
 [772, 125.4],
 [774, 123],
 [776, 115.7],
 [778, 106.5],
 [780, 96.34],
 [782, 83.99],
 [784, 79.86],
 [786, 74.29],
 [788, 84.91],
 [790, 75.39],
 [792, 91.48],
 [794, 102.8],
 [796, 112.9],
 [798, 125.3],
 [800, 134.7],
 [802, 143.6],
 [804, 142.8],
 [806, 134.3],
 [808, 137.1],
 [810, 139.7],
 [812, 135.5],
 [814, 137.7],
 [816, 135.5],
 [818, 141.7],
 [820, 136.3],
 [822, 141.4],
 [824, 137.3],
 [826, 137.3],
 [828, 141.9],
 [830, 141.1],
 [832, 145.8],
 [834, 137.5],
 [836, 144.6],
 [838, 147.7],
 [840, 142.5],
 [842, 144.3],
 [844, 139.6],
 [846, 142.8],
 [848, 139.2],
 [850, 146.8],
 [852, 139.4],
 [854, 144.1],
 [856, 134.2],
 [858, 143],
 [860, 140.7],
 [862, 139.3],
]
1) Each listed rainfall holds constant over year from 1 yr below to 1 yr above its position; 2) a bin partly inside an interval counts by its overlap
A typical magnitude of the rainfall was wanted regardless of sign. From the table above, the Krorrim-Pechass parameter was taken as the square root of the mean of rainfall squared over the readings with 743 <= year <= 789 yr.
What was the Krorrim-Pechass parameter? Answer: 116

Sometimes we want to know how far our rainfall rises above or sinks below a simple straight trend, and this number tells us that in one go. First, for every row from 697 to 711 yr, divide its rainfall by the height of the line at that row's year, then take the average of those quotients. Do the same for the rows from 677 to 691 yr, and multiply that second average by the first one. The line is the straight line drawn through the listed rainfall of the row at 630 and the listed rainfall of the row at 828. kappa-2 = 0.850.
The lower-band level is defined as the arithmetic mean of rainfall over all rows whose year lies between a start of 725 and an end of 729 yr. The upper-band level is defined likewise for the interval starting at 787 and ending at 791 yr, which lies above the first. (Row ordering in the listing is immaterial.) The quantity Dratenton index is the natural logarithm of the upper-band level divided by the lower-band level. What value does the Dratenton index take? -0.50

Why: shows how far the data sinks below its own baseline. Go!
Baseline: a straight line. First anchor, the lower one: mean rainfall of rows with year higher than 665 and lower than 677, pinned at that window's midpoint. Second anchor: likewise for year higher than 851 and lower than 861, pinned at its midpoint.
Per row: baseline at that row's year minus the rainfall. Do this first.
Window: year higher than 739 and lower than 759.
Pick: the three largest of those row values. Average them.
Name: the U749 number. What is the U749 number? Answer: 11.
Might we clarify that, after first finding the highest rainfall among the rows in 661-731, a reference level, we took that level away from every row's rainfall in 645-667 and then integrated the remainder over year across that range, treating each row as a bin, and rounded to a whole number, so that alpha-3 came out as -242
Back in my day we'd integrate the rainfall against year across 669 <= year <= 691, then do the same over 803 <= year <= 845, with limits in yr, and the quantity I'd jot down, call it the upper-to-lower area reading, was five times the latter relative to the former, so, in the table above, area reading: 10.4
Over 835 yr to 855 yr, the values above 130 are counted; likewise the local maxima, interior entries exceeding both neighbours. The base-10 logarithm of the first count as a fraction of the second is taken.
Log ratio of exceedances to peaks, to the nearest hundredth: 0.40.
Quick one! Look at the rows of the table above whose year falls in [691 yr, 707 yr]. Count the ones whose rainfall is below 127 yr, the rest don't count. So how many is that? 2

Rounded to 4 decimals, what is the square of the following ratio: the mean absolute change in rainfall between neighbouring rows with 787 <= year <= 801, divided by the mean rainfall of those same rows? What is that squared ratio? 0.0122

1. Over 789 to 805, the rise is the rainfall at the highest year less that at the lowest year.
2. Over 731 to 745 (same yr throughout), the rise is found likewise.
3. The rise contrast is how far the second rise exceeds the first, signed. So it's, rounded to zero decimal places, -68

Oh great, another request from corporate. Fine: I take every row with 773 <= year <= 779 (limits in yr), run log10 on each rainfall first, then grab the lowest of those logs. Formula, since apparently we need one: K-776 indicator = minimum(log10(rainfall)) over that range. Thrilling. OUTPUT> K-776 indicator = 2.03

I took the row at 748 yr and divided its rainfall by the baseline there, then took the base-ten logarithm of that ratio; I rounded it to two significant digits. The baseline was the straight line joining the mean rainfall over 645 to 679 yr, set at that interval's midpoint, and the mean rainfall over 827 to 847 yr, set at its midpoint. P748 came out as -0.026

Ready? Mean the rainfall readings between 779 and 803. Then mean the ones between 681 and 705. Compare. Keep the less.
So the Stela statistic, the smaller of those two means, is 100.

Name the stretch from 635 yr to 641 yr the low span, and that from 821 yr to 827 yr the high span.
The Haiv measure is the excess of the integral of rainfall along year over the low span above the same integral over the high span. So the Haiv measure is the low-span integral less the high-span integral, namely -39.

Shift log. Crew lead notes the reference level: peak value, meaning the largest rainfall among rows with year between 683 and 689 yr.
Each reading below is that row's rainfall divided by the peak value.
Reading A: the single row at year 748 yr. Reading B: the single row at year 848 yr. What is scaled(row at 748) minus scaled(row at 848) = -0.082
